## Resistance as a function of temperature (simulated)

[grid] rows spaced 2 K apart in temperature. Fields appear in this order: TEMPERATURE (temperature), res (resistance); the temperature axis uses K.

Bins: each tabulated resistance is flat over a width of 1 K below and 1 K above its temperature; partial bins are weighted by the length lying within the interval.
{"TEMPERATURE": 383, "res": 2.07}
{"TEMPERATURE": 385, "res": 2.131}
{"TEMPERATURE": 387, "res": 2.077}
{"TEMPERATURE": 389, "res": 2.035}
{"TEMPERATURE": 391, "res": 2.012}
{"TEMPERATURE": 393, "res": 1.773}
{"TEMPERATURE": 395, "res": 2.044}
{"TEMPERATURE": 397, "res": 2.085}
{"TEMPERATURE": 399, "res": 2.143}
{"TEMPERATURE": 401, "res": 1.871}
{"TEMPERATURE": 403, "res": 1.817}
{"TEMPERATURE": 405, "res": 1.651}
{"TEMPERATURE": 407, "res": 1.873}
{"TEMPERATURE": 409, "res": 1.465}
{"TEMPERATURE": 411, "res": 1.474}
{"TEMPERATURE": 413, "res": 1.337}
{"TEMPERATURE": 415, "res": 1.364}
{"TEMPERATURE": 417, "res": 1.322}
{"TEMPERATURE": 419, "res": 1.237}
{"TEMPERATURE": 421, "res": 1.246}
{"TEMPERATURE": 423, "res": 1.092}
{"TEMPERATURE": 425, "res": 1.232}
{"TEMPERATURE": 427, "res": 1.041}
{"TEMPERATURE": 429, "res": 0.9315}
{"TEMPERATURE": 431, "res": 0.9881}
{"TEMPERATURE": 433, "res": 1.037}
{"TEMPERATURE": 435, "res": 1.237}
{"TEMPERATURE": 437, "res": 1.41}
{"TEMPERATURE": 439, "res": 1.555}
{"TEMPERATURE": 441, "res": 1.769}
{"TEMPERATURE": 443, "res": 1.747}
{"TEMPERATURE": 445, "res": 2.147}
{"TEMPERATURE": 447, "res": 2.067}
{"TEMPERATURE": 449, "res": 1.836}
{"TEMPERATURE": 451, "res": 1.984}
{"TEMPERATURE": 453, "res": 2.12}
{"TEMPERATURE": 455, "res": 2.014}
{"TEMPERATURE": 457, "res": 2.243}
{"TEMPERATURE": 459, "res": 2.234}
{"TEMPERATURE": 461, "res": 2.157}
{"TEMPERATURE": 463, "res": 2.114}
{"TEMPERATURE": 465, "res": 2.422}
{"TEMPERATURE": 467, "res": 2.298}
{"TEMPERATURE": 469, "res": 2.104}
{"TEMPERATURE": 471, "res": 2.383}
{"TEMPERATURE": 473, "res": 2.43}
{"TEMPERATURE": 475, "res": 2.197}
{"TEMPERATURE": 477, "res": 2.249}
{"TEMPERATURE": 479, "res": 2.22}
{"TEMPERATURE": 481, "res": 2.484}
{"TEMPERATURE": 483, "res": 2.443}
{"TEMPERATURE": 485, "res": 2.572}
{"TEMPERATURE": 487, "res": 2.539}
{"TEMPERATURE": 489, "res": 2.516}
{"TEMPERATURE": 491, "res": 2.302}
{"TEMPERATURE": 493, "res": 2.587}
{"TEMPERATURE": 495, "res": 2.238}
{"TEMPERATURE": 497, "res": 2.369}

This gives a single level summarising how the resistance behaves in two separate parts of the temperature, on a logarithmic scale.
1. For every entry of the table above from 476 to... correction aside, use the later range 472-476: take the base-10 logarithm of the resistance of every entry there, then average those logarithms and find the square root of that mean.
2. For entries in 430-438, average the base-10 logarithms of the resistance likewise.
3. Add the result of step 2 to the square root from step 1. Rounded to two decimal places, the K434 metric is 0.67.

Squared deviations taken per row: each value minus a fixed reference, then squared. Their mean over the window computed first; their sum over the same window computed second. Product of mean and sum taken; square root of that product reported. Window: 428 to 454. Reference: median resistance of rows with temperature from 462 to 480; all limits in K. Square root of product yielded 2.2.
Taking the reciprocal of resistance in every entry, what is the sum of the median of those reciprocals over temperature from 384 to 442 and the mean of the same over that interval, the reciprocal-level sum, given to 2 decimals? 1.36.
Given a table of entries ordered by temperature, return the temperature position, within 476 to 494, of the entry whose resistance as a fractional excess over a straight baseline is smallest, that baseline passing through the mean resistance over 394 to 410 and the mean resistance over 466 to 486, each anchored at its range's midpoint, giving 479 K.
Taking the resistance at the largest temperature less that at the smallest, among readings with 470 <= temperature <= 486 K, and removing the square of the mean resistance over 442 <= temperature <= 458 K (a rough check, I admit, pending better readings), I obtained -3.9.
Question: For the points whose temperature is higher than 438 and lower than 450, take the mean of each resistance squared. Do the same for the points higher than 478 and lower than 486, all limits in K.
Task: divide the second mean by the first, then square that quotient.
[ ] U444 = 2.9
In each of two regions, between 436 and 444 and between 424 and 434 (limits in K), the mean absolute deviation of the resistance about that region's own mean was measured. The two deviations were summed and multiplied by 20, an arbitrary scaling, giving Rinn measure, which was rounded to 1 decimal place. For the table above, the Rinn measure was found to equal 4.2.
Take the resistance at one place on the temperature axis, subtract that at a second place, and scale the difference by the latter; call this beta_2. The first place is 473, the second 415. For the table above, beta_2 0.78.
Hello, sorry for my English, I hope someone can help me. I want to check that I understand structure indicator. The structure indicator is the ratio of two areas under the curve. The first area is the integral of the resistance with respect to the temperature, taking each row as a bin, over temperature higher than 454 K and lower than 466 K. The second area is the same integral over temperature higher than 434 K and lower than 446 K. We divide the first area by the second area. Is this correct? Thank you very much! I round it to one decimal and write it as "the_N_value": 1.3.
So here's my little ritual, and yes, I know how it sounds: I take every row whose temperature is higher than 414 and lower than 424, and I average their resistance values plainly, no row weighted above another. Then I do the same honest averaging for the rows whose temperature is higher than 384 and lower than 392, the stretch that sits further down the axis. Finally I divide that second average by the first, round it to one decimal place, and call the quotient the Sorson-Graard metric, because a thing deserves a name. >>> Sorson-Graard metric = 1.6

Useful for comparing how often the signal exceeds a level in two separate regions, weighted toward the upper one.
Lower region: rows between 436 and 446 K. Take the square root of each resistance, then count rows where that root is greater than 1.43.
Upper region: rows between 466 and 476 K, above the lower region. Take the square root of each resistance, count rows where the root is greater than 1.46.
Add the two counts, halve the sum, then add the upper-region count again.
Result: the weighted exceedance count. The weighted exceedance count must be 6.5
